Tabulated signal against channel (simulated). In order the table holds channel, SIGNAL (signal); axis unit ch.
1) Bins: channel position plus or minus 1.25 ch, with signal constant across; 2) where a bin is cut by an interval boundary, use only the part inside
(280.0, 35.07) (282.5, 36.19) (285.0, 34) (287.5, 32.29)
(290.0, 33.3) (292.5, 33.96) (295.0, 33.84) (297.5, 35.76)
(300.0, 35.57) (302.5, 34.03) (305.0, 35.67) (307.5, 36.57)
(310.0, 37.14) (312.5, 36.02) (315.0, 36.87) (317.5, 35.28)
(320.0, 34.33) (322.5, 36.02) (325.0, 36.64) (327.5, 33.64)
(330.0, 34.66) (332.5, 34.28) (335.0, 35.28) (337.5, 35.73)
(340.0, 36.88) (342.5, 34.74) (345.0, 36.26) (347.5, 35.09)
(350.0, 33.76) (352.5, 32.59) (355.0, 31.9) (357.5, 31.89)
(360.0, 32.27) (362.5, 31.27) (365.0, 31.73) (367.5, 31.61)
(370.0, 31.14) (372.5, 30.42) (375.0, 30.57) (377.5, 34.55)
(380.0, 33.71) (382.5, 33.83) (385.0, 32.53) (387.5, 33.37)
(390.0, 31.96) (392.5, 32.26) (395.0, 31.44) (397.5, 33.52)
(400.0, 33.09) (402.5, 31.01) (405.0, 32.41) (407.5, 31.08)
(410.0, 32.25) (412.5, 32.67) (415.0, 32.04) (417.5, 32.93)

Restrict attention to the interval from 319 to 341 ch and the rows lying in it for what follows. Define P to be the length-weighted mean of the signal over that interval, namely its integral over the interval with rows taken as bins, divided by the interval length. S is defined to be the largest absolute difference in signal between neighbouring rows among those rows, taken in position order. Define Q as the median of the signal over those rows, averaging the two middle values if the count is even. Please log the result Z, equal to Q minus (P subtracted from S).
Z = 67.5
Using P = 35.3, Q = 35.3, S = 3.0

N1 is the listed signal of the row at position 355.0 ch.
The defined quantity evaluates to 31.9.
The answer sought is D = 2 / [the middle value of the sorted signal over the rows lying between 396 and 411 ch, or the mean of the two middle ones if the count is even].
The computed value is 0.062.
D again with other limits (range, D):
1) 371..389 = 0.060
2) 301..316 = 0.055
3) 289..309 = 0.057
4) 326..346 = 0.057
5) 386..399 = 0.062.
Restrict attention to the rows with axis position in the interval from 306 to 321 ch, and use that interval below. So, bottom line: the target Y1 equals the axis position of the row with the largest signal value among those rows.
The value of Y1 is 310.0 ch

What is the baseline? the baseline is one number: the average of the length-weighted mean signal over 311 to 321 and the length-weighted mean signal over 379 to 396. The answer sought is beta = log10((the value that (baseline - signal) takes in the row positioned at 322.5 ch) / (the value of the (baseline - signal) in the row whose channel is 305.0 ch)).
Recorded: 0.09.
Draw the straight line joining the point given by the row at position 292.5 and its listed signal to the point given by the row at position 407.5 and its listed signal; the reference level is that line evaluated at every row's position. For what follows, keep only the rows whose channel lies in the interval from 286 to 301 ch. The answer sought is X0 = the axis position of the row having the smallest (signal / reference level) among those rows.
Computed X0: 287.5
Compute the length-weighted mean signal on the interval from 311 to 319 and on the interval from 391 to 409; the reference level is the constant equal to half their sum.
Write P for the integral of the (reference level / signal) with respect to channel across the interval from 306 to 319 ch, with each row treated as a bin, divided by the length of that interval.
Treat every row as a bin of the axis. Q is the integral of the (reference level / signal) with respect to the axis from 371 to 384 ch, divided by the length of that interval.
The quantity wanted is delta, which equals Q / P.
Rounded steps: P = 0.94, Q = 1.05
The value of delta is 1.12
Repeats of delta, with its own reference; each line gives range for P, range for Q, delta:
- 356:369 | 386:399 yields 0.98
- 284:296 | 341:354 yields 0.97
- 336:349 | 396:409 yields 1.11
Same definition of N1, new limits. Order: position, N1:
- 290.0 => 33.3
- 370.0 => 31.14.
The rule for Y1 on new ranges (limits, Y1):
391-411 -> 397.5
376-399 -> 377.5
